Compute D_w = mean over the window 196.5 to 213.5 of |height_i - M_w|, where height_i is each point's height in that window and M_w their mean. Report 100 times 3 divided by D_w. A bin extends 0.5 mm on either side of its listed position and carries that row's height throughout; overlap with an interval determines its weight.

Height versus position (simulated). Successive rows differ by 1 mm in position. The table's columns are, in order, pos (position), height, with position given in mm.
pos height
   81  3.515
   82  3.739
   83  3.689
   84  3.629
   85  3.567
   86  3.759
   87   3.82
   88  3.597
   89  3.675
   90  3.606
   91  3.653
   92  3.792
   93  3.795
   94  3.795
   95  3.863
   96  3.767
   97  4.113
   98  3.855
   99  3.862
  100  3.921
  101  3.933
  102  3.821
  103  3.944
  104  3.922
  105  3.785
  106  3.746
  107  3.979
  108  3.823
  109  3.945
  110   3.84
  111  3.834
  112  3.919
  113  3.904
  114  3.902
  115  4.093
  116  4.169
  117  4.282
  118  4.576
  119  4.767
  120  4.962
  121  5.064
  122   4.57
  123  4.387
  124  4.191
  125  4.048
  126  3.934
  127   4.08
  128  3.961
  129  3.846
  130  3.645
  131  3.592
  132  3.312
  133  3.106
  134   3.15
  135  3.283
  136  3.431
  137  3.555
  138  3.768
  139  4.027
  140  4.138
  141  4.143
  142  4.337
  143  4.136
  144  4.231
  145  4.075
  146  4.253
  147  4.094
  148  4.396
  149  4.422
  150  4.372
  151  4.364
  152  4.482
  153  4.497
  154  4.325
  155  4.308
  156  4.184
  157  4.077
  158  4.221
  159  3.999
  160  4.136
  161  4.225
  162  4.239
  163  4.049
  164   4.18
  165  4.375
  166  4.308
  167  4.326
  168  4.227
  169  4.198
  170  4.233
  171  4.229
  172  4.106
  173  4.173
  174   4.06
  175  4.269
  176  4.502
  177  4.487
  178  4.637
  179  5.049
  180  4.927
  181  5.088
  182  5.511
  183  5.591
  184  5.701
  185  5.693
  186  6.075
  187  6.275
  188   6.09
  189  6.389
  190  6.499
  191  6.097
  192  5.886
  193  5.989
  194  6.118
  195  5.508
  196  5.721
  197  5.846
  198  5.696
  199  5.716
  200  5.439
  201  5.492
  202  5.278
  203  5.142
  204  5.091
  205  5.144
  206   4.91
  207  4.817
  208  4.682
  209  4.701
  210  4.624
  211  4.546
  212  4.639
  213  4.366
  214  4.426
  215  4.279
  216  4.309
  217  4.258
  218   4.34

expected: 786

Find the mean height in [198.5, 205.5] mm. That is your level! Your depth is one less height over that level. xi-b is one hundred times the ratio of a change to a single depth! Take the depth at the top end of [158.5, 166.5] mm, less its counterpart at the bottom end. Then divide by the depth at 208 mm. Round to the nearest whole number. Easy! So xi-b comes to -48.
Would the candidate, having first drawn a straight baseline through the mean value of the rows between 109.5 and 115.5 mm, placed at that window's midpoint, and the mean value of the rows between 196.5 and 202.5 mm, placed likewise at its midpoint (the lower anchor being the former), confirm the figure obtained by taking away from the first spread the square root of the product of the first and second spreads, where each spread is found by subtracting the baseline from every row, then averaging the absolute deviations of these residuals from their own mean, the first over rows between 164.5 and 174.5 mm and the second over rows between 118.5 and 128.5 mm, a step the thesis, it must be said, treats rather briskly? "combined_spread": -0.10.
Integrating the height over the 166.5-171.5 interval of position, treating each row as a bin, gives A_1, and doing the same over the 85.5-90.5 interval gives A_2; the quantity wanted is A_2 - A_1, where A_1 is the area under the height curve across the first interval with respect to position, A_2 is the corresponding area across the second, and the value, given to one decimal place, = -2.8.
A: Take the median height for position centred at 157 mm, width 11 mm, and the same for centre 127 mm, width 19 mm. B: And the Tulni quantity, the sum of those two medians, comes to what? 8.2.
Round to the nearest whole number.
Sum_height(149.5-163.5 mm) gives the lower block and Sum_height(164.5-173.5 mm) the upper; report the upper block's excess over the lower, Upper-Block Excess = -21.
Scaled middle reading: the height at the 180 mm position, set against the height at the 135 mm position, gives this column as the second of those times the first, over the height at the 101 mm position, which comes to 4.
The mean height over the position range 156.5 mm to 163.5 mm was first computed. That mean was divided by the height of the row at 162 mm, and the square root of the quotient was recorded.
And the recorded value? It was 0.99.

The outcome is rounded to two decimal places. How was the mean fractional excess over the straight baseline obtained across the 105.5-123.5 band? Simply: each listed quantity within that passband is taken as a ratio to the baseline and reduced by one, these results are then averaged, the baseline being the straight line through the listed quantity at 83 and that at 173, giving 0.09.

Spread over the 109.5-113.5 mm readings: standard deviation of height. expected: 0.04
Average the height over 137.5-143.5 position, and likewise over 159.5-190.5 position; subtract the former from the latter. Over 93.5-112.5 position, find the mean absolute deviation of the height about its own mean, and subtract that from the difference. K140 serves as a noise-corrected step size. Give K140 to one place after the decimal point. 0.7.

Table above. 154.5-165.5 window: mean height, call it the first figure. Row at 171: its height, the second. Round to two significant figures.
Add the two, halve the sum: 4.2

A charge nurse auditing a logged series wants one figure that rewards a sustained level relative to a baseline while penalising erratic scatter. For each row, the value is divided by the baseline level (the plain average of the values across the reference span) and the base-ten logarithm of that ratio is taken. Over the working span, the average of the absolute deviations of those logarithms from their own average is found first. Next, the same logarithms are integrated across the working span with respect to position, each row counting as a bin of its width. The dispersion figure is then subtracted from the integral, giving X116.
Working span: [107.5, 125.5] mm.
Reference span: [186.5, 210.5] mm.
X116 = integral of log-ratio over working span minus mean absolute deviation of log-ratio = -2.2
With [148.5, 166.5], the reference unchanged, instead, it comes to -2.1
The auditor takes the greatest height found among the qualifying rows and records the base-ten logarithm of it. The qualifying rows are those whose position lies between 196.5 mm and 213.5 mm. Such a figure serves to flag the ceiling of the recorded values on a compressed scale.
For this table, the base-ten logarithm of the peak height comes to 0.77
